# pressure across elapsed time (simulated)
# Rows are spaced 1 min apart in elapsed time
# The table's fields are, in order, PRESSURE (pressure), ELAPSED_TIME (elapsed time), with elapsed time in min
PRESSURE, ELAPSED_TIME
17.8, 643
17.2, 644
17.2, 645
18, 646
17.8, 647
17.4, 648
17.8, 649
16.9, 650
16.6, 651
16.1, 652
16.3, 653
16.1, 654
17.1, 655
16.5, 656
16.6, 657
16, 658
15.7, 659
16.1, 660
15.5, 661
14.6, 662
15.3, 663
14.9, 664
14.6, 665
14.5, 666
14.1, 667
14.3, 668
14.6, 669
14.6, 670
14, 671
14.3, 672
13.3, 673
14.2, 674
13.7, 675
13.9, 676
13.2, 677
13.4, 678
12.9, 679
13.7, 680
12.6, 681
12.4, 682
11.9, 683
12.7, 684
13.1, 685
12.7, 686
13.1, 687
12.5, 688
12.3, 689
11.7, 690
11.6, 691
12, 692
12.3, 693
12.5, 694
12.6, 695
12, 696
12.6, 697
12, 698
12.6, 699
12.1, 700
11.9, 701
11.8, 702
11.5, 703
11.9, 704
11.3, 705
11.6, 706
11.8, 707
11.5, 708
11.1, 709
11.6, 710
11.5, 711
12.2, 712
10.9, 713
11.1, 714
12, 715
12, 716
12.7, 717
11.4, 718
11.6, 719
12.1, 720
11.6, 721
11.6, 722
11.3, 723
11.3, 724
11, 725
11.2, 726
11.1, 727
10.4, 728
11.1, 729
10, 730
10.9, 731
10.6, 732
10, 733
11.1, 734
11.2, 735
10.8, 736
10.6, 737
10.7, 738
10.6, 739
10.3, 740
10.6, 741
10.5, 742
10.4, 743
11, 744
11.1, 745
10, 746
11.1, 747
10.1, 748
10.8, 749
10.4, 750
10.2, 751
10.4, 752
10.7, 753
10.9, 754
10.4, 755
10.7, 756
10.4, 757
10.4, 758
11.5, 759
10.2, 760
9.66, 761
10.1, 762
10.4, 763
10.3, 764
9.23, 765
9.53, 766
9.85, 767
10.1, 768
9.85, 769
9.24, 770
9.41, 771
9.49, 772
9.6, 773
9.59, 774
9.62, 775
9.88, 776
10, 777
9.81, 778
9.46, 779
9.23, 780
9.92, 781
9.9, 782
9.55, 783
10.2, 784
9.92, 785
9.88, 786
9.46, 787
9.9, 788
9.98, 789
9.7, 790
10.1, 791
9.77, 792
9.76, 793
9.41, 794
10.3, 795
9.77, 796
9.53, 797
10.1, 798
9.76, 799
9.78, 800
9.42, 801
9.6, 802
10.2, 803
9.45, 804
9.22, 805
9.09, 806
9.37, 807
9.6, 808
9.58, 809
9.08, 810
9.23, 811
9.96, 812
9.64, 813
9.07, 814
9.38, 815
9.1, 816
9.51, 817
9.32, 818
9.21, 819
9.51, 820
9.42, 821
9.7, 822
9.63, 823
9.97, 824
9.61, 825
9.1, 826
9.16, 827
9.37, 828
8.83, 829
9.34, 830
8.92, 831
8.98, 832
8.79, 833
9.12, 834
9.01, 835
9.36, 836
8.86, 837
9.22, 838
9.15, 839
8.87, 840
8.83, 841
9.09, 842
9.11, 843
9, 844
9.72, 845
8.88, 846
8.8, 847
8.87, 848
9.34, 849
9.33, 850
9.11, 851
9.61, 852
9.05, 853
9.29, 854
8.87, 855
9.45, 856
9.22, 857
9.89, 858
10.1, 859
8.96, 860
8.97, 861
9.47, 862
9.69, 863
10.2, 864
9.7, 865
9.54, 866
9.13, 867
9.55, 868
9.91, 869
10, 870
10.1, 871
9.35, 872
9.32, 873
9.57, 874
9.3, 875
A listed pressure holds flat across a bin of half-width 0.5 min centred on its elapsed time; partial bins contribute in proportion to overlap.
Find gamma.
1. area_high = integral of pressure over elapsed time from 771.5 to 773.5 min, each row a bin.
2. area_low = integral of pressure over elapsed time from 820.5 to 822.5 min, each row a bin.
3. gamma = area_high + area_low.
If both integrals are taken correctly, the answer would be 38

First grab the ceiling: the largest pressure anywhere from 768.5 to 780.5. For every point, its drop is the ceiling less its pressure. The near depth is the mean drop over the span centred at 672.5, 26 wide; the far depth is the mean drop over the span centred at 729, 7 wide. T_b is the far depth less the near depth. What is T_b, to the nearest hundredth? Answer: 3.18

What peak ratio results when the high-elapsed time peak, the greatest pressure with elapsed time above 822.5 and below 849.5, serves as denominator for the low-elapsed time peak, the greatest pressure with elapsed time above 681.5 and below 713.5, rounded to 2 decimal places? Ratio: 1.31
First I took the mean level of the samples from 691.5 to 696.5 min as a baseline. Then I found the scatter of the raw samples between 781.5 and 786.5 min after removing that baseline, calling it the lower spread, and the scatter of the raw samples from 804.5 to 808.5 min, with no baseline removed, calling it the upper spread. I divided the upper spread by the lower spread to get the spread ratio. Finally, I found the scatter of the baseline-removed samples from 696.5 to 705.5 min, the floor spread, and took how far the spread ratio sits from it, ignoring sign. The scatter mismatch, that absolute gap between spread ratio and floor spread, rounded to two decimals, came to 0.51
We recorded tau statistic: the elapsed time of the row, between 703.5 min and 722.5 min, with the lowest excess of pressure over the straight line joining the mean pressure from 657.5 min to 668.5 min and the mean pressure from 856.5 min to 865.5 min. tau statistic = 713 min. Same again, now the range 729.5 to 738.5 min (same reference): 730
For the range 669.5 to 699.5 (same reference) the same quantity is 691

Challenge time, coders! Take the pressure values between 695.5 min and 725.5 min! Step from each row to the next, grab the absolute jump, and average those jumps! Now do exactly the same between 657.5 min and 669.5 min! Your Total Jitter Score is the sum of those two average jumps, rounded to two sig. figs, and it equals 0.85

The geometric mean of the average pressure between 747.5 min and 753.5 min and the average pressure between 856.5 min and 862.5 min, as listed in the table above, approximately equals 9.9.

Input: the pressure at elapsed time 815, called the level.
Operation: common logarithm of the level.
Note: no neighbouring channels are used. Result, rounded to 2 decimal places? 0.97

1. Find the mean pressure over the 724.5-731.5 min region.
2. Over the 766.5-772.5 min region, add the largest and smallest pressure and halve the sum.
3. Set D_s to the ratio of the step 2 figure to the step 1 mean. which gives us 0.89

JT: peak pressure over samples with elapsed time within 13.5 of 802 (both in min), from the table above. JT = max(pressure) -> 10.3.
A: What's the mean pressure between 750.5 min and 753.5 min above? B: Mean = 10.4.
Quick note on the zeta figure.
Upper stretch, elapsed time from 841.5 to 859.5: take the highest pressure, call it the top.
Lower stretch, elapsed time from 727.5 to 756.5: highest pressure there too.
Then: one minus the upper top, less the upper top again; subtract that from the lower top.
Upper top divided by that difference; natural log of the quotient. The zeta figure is -1.102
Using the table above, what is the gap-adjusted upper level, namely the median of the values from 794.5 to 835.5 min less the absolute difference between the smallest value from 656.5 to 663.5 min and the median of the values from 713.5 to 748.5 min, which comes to 5.9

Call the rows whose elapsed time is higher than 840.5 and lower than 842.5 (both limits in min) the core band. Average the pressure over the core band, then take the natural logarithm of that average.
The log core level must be 2.19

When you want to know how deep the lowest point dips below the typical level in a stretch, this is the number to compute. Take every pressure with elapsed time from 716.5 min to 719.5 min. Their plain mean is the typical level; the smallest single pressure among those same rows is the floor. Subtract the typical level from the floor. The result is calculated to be -0.50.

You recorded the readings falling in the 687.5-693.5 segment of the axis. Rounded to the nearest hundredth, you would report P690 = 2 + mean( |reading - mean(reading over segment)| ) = 2.30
